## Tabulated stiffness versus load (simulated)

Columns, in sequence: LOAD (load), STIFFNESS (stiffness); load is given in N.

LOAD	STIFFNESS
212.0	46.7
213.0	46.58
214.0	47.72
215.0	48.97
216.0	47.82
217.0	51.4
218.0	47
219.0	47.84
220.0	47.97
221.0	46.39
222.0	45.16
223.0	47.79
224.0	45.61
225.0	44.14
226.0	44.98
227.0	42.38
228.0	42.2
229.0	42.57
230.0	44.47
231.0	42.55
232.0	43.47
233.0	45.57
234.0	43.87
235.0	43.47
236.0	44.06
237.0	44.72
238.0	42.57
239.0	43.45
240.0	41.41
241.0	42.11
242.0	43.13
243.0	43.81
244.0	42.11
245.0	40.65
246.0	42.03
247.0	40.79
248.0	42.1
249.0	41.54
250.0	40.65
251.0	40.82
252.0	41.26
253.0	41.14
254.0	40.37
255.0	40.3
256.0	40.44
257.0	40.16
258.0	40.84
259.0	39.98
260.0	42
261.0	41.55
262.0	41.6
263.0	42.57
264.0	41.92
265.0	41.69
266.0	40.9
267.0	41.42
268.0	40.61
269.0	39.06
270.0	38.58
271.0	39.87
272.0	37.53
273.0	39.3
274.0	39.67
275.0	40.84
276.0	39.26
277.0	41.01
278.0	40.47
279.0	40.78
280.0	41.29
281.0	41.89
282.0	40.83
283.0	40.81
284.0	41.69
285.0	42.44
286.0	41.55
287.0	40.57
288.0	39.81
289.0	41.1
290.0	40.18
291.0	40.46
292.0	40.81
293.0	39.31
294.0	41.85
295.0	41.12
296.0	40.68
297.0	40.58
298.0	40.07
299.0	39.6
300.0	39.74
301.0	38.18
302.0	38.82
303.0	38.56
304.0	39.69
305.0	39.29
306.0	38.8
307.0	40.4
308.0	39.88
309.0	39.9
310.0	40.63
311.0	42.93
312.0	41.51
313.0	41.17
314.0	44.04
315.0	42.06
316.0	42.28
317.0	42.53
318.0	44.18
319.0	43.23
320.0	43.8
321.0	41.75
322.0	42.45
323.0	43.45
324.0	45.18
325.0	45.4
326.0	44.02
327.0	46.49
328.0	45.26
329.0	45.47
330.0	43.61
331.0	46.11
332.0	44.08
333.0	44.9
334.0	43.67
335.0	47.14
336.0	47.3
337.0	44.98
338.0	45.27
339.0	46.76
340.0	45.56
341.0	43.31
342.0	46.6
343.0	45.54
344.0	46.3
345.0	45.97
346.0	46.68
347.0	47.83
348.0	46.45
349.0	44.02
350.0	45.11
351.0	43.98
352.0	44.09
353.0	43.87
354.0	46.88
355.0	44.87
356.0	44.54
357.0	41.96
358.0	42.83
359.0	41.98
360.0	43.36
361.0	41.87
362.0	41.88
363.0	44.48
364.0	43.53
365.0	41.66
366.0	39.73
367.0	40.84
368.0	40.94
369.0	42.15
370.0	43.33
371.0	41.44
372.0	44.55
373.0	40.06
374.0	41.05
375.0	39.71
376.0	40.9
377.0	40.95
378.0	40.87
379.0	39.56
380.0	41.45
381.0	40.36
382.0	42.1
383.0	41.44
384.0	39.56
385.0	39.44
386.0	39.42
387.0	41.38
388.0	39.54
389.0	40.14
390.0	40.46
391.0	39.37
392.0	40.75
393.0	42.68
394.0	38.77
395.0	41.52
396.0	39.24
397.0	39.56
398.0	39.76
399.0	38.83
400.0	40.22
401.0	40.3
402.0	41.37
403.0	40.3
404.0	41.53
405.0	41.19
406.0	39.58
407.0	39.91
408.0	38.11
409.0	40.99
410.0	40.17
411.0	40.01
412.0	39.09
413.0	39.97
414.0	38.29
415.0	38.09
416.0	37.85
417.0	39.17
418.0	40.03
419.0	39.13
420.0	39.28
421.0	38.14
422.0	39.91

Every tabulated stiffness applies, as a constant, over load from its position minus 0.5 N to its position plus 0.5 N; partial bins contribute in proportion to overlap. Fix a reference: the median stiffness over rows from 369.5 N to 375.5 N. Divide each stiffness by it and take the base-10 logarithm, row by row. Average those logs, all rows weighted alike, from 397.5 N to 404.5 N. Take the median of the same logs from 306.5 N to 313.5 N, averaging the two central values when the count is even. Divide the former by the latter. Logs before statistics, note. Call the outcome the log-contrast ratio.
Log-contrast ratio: 1.5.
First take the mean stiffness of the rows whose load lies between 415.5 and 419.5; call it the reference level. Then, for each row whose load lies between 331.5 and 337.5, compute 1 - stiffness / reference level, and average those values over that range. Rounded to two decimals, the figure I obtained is -0.16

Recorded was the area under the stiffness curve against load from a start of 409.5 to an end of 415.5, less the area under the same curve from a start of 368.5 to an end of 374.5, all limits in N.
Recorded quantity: -17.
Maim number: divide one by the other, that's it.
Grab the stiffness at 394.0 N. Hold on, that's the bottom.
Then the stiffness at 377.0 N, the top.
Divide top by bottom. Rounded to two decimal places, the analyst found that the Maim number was 1.06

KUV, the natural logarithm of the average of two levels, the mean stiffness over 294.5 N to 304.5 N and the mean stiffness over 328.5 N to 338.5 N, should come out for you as 3.75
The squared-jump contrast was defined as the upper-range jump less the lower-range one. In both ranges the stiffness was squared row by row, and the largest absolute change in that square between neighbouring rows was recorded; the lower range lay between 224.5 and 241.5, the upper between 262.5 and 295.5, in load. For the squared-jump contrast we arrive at -21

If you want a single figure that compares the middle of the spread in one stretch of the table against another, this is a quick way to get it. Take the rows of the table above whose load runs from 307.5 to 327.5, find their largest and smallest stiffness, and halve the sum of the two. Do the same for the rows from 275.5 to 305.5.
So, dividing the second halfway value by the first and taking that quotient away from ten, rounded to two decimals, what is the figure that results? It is 9.07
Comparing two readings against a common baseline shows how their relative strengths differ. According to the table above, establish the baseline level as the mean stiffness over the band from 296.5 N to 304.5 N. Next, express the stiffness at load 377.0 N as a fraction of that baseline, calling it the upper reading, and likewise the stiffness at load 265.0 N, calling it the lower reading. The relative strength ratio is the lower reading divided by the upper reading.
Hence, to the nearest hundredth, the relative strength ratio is 1.02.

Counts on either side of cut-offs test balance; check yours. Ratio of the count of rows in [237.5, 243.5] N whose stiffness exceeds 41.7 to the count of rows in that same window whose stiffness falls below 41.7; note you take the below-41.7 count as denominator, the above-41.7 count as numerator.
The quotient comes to 5.0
